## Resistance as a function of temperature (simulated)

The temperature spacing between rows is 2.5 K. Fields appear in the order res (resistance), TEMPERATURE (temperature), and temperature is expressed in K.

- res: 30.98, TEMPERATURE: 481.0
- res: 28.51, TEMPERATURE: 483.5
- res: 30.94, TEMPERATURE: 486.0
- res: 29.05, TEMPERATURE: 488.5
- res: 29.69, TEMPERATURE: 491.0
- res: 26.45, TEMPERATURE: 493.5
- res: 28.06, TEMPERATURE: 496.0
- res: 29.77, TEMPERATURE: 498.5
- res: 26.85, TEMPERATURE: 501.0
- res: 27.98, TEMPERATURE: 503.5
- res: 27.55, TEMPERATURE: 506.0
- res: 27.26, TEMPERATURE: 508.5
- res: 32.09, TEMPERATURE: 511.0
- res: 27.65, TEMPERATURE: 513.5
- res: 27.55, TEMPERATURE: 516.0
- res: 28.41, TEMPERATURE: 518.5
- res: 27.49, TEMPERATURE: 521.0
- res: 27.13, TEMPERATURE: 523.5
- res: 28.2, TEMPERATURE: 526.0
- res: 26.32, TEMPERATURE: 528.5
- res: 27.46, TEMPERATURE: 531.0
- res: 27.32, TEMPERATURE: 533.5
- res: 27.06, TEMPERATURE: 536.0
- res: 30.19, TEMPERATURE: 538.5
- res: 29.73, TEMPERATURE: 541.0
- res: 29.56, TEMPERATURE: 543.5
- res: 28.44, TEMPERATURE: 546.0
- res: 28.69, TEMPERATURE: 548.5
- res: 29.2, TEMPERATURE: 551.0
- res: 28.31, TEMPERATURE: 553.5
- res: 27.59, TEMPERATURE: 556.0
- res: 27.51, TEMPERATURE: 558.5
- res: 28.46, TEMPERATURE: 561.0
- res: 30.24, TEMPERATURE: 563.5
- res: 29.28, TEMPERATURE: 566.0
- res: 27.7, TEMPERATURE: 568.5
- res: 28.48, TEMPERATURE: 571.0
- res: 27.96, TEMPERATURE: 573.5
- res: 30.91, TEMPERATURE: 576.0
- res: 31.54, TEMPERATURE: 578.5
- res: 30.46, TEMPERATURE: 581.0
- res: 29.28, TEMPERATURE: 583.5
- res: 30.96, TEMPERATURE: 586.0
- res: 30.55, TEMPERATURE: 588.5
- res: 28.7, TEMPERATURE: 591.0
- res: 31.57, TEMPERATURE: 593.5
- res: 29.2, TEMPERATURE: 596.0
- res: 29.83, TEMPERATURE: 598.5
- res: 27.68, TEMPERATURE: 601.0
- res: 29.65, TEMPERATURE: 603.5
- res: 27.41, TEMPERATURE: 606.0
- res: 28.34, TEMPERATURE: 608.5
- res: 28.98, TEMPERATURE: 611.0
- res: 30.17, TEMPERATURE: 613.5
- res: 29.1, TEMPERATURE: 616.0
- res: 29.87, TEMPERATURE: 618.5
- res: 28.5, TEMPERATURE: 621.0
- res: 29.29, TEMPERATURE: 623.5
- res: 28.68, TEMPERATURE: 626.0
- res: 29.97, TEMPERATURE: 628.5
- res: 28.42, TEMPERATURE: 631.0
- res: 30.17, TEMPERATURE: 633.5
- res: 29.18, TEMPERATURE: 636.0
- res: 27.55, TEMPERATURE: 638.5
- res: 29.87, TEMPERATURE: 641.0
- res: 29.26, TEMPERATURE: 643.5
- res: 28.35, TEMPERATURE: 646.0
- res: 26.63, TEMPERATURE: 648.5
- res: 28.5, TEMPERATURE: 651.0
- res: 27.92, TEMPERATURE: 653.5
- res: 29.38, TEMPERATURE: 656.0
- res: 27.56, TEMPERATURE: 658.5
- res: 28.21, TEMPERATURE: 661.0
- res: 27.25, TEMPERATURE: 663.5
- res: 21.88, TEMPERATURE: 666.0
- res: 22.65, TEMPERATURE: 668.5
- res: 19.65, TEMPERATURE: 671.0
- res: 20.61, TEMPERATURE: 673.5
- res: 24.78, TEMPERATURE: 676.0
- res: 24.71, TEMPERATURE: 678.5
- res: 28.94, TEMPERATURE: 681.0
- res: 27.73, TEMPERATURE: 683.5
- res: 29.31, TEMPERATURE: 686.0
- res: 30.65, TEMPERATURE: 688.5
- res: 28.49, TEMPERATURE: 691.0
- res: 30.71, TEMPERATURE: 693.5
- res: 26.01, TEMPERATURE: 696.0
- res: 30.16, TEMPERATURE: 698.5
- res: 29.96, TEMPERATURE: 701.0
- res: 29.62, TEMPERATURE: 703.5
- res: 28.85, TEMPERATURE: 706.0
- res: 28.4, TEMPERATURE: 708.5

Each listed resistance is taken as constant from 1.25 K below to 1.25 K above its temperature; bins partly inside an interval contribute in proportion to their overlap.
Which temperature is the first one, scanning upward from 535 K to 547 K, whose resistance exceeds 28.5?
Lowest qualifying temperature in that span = 538.5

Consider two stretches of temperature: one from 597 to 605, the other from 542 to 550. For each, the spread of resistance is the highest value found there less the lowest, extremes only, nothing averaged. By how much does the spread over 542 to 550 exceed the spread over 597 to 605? -1.0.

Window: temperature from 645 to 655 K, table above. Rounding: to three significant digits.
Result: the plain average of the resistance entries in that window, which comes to 27.9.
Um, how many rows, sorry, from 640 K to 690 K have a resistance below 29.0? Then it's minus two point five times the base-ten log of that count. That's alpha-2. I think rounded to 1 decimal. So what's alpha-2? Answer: -2.9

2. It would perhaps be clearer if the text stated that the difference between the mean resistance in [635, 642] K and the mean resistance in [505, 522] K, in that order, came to 1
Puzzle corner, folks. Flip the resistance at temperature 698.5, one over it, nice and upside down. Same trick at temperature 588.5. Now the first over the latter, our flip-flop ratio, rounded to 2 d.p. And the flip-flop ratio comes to 1.01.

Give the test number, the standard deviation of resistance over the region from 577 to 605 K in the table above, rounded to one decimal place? 1.2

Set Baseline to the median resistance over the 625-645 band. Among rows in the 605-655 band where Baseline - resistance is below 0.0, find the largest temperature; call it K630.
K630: 643.5 K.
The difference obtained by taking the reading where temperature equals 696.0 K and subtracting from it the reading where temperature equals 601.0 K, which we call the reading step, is -2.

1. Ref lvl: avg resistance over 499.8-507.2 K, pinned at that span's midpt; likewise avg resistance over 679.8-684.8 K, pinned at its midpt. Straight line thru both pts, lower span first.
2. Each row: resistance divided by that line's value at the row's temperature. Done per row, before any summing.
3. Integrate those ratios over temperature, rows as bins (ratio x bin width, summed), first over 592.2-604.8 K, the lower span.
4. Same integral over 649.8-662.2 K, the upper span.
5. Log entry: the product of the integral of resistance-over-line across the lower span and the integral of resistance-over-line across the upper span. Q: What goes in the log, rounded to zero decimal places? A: 166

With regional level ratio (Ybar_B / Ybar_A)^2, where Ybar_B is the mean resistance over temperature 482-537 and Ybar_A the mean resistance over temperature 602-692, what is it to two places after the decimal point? 1.03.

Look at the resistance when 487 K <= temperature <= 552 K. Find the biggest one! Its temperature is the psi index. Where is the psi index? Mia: 511.0 K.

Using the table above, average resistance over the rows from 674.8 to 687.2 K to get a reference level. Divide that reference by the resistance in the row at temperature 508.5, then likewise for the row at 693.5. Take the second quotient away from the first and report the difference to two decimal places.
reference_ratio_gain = 0.11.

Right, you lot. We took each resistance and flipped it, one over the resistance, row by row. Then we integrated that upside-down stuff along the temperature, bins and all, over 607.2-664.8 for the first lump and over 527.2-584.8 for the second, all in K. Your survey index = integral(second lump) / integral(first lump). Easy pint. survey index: 1.00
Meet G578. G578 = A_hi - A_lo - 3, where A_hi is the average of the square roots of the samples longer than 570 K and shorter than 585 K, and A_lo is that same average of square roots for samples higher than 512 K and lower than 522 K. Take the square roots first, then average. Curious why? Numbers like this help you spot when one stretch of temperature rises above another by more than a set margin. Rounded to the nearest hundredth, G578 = -2.82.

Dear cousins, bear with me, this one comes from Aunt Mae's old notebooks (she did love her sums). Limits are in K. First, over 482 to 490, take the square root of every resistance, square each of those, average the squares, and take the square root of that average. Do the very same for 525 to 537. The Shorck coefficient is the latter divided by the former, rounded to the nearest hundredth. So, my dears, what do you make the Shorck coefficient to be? 0.96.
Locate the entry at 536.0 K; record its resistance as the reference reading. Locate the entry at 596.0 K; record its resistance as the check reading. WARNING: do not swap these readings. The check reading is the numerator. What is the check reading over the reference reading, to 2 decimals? 1.08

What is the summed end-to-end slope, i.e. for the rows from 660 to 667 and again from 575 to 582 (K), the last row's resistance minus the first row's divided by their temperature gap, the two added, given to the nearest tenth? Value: -1.4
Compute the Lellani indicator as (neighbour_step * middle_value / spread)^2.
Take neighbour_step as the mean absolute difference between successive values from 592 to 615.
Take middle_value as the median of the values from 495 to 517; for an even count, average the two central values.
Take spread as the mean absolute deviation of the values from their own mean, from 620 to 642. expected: 3627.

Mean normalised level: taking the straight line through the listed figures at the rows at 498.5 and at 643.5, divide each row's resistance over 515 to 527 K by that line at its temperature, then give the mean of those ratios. 0.935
